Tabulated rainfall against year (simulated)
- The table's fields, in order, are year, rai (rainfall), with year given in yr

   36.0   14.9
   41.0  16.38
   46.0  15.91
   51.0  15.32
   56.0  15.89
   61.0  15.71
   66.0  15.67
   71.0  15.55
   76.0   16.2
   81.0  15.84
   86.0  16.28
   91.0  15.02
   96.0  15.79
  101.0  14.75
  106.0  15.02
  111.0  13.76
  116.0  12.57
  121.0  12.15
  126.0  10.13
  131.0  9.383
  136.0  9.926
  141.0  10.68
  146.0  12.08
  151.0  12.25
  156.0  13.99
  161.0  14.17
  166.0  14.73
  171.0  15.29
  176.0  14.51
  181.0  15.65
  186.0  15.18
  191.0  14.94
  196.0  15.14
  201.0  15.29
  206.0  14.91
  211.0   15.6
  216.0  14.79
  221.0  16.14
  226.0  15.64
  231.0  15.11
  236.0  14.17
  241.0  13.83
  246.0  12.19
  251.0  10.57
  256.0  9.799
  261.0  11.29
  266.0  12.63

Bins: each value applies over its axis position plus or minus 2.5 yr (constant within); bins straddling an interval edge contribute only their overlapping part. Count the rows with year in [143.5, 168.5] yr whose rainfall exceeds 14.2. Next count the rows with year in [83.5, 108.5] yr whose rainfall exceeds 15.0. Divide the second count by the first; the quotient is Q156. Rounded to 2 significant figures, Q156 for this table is 4.0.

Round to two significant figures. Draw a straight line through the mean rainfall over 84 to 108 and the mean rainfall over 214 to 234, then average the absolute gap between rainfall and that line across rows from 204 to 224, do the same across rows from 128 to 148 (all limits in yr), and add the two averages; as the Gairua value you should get 5.4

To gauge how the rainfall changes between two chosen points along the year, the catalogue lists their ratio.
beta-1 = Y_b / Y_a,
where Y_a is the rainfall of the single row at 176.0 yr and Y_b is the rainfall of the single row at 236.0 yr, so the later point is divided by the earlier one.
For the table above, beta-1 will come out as 0.98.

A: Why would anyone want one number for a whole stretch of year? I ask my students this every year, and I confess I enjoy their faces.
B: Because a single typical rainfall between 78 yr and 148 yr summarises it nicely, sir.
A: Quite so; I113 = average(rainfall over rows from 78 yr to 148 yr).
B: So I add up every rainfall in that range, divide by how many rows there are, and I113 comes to 13.1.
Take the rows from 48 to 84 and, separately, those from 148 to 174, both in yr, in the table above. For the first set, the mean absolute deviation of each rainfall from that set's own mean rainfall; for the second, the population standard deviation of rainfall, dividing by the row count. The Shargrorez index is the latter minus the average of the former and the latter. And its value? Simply 0.4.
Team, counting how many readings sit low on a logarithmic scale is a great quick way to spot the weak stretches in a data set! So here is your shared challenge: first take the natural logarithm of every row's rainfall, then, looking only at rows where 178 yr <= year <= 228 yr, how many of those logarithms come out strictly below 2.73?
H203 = 6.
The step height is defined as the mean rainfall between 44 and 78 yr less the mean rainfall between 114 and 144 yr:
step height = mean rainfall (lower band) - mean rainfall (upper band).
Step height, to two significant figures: 4.9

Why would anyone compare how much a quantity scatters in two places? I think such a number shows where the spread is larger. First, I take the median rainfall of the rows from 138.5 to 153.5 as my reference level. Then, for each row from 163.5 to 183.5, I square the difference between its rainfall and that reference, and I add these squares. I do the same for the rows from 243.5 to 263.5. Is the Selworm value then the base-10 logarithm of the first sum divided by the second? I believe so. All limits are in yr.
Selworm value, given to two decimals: 0.65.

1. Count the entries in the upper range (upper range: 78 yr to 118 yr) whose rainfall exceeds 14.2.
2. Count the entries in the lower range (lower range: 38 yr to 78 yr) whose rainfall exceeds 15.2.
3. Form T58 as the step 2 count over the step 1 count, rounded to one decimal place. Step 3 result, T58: 1.3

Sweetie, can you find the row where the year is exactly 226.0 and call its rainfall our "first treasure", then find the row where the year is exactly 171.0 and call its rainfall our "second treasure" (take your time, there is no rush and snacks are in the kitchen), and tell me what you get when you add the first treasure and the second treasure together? 30.9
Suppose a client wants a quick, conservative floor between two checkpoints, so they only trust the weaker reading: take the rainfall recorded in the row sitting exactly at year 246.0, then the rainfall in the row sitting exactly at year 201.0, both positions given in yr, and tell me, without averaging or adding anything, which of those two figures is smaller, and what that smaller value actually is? 12.2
